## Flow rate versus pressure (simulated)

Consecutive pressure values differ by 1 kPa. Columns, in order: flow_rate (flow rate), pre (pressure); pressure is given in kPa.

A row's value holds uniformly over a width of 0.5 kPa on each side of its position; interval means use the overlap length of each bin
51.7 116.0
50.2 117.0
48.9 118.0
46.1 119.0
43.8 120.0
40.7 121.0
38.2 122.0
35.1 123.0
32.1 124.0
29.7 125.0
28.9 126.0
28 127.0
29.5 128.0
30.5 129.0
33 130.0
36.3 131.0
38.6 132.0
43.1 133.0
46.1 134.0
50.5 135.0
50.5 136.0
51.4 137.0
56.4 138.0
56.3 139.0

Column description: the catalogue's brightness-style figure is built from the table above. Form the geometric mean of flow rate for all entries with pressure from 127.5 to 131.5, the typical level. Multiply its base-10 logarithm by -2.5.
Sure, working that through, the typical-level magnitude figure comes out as -3.8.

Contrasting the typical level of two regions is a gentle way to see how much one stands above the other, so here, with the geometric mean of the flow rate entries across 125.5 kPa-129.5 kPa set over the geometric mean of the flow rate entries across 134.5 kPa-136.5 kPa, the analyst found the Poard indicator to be 0.6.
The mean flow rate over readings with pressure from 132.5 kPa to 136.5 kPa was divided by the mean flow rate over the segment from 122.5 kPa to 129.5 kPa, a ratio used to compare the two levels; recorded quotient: 1.6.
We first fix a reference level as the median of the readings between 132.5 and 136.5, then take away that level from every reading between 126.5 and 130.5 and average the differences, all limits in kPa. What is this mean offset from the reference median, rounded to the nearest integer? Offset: -18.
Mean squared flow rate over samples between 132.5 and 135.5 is 2178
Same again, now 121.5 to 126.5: 1088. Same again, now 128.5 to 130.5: 1010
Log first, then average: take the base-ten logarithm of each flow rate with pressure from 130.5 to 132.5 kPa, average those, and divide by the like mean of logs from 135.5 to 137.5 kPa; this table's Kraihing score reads 0.92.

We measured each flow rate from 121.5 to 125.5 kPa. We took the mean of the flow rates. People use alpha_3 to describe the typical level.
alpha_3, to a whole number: 34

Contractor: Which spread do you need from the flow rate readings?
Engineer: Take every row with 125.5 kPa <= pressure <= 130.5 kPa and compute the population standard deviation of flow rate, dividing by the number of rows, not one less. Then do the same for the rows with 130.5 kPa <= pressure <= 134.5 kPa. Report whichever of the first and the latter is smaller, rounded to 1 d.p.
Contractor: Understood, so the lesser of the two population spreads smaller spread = 1.7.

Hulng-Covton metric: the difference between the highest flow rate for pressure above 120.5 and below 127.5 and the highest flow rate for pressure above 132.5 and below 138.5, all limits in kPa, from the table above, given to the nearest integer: -16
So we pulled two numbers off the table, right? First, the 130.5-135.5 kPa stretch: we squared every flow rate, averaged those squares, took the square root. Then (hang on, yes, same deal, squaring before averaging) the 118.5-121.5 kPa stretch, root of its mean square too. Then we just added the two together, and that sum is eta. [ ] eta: 87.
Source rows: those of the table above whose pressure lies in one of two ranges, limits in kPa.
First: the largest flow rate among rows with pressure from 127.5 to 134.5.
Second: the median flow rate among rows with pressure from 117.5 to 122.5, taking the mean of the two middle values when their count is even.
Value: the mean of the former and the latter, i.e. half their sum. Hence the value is 45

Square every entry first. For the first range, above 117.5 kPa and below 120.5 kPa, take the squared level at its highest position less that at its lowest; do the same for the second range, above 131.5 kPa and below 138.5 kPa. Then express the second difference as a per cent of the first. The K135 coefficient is -358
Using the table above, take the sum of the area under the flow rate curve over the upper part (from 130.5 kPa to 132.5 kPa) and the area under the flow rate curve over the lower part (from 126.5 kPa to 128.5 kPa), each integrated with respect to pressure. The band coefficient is 132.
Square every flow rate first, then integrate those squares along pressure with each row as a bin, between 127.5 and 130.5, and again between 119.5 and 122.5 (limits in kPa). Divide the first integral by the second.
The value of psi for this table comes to 0.6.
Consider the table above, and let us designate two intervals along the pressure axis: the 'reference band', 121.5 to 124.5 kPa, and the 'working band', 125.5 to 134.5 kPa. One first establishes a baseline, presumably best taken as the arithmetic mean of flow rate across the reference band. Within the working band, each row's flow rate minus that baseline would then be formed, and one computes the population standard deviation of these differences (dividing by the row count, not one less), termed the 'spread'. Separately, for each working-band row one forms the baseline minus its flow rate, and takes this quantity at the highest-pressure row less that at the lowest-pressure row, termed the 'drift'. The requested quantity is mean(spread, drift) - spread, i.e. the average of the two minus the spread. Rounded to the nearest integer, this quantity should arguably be -12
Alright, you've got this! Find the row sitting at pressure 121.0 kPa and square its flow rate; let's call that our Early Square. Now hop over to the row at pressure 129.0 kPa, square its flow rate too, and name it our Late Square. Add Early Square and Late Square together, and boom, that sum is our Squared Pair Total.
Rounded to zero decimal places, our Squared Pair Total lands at 2587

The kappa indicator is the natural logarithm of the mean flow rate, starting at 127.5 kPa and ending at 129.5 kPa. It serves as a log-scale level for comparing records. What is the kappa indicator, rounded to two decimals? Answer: 3.40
